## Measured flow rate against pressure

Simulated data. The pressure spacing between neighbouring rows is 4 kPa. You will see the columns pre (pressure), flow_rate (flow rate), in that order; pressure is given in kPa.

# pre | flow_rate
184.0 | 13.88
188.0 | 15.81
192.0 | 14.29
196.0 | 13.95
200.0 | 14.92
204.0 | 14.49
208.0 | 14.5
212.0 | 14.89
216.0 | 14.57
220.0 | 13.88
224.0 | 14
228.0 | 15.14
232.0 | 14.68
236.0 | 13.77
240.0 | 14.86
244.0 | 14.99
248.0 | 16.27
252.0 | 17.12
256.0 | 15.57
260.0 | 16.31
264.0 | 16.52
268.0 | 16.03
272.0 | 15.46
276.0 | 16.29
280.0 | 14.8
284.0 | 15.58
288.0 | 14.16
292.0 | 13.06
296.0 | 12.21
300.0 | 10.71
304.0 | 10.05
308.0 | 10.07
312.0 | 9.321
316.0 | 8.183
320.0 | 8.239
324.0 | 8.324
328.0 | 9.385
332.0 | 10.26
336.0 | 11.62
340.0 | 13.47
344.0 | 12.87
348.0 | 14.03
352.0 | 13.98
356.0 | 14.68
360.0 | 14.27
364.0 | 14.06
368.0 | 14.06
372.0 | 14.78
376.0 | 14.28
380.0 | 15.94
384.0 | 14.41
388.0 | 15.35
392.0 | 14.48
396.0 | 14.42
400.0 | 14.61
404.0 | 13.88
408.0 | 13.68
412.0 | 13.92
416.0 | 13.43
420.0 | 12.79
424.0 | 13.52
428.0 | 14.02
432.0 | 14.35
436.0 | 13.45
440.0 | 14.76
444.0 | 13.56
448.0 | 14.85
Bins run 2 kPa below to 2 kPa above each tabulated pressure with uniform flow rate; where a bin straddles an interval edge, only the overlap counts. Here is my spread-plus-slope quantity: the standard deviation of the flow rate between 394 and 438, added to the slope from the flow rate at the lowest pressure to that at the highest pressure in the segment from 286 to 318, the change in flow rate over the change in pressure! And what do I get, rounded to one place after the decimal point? 0.3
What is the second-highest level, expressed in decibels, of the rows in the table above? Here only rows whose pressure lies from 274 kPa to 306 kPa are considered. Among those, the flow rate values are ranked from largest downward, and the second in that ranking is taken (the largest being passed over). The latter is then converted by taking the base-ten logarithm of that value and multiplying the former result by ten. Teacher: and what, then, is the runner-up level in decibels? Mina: 11.9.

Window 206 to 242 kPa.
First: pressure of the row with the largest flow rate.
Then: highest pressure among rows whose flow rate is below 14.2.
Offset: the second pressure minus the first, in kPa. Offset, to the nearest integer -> 8 kPa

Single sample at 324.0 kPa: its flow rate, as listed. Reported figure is 8.324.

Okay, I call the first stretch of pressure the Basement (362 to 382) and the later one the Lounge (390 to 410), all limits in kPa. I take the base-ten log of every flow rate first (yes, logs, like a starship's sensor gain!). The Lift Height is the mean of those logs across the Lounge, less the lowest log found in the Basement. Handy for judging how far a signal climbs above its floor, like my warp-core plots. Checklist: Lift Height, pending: 0.005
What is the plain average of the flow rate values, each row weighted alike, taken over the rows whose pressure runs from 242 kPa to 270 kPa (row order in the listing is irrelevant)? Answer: 16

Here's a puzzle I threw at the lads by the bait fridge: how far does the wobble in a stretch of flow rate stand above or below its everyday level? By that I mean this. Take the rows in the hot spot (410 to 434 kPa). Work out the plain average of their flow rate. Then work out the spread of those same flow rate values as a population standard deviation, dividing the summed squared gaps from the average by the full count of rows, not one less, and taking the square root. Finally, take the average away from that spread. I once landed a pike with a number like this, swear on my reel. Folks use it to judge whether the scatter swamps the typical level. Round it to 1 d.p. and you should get -13.2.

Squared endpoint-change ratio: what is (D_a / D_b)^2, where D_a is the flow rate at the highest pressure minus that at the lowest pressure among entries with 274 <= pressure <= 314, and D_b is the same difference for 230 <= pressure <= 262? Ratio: 18.3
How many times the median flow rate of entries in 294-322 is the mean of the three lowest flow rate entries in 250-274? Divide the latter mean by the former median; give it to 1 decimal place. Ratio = 1.6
